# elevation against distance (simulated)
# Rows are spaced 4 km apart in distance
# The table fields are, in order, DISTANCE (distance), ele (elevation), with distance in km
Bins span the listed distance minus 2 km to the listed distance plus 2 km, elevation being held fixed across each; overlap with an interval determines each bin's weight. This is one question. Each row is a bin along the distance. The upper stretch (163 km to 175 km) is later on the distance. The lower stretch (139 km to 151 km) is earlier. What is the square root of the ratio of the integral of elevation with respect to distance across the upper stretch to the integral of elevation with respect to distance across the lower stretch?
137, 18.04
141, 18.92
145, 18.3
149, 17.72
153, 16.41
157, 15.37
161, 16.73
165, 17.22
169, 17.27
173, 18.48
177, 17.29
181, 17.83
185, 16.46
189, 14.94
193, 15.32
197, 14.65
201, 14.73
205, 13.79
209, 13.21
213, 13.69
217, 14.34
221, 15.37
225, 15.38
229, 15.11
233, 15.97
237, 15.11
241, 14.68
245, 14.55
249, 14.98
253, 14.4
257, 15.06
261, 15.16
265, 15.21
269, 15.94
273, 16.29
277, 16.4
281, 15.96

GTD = 0.98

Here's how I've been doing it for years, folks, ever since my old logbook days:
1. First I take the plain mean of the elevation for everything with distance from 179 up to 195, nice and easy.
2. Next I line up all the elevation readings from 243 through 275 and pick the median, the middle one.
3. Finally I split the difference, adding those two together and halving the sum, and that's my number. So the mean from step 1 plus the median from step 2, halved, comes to 15.6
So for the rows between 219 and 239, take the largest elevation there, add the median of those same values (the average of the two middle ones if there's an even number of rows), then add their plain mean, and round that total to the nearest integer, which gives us 47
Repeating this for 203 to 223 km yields 43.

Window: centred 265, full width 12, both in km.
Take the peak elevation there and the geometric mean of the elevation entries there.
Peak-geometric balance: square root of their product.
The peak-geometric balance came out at 15.7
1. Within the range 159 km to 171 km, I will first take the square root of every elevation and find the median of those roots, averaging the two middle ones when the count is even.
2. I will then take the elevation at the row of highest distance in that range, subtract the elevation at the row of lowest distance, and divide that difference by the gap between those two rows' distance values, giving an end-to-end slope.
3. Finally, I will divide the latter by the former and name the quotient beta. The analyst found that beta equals 0.016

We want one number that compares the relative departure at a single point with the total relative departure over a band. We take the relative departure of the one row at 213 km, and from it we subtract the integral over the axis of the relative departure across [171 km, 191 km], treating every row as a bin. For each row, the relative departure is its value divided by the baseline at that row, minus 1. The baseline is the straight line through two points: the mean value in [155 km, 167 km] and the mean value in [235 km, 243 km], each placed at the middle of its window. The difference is -1.3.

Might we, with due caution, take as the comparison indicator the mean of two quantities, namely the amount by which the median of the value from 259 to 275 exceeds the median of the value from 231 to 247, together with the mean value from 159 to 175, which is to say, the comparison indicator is 9.1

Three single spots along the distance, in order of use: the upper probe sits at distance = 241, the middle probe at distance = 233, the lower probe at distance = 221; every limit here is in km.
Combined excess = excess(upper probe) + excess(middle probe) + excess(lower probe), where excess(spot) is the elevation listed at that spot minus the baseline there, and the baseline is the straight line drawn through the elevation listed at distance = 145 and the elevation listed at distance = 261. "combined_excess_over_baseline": -1.8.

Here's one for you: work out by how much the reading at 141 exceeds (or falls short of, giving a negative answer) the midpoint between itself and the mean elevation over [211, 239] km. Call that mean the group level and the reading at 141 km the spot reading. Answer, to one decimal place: 2.0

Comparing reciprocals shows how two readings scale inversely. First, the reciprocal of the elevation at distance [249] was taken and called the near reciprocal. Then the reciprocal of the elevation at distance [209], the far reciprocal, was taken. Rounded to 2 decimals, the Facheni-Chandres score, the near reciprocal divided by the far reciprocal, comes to 0.88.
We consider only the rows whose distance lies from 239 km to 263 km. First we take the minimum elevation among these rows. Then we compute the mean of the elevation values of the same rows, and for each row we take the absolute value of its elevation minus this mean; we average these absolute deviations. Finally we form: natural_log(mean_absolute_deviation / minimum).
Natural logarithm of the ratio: -4.0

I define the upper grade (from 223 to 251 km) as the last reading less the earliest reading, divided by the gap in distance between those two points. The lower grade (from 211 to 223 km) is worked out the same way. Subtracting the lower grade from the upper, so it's -0.23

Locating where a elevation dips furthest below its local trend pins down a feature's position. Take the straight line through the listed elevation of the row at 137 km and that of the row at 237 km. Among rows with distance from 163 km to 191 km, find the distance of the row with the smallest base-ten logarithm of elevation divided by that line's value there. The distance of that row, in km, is 189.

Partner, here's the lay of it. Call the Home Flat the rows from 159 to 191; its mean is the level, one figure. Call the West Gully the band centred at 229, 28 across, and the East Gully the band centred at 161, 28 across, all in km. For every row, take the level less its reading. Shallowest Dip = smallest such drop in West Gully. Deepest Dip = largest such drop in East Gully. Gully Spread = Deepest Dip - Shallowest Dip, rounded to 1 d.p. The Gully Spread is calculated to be 0.6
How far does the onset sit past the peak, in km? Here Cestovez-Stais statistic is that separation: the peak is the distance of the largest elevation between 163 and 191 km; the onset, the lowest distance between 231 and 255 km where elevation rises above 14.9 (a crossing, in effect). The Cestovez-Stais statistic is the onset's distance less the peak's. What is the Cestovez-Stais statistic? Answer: 60 km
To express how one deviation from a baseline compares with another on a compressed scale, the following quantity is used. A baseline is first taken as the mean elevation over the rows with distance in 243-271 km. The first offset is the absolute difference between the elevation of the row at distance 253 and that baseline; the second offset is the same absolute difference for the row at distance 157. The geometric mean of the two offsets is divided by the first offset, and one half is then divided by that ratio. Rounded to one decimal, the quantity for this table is 0.7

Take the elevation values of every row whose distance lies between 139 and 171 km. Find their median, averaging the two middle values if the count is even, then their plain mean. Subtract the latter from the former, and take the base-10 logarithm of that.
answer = -2.6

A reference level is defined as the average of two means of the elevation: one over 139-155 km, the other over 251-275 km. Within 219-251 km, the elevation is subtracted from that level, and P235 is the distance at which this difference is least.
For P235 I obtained 233 km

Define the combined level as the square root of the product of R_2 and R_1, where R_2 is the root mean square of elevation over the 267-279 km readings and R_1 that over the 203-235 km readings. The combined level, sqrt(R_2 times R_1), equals 15.4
